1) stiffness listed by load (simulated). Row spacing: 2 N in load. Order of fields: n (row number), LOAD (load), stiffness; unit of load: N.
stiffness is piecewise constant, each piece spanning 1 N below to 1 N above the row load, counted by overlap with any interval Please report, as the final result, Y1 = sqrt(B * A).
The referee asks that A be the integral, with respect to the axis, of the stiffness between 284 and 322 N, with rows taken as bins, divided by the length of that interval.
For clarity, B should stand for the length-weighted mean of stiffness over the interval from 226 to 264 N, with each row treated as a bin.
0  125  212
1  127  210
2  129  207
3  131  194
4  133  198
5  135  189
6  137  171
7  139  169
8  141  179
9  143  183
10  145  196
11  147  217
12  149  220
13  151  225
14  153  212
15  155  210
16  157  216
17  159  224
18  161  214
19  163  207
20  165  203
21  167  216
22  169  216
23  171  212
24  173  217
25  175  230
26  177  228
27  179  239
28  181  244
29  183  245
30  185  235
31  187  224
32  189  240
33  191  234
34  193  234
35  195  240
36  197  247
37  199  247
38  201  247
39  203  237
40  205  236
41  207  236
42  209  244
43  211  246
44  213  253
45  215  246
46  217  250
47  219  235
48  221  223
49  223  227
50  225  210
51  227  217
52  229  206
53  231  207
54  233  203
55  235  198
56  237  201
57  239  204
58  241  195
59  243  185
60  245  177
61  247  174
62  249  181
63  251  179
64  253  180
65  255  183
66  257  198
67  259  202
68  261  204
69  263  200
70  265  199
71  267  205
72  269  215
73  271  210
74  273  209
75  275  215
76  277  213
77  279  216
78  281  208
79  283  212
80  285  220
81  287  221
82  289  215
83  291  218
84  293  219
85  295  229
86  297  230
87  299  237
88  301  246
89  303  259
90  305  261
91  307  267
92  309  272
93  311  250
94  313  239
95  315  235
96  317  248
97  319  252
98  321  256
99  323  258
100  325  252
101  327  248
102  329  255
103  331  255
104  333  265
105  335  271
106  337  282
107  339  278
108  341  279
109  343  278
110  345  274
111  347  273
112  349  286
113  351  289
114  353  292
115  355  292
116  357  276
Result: 216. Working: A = 241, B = 194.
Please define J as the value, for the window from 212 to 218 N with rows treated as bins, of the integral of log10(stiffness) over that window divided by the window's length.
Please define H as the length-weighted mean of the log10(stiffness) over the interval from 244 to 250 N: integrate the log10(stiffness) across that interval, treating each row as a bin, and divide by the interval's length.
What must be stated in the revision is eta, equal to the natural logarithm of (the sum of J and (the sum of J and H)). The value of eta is 1.95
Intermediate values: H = 2.25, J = 2.40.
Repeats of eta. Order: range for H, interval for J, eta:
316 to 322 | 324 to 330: 1.97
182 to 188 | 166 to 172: 1.95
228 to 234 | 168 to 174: 1.94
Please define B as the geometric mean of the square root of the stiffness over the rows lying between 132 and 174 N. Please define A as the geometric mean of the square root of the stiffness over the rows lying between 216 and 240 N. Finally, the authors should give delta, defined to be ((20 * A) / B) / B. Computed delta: 1.44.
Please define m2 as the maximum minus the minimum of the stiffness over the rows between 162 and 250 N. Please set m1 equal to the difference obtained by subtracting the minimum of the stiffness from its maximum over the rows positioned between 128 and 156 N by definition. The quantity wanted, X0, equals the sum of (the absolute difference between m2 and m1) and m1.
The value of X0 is 79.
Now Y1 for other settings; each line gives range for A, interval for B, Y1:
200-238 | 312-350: 244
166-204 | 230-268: 212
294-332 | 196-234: 241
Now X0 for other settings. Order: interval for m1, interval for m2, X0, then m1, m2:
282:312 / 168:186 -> 87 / 60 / 33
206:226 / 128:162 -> 56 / 43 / 56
